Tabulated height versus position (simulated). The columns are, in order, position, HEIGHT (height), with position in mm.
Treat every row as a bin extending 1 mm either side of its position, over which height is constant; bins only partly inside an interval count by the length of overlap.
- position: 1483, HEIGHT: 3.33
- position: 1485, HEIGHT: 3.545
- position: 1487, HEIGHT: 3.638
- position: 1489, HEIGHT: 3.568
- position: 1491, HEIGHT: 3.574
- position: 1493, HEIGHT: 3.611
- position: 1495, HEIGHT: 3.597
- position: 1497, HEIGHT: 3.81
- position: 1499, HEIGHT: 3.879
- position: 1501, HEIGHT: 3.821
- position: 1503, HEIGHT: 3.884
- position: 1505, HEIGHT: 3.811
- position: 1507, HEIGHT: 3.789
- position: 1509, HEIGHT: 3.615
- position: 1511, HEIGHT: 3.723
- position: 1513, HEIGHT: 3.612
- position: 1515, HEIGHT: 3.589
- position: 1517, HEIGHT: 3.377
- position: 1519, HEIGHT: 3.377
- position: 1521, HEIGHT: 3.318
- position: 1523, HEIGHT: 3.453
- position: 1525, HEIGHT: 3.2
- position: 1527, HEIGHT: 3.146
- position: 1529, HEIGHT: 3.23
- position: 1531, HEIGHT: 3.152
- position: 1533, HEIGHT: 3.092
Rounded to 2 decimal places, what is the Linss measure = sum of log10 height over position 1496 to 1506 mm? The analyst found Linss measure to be 2.92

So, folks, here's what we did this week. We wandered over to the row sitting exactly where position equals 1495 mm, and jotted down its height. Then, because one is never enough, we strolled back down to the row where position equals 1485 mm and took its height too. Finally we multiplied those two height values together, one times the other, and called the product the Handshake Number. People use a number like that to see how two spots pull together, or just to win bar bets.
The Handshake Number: 12.8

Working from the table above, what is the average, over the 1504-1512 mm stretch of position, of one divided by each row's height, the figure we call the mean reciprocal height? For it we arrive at 0.268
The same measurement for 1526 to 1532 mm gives 0.315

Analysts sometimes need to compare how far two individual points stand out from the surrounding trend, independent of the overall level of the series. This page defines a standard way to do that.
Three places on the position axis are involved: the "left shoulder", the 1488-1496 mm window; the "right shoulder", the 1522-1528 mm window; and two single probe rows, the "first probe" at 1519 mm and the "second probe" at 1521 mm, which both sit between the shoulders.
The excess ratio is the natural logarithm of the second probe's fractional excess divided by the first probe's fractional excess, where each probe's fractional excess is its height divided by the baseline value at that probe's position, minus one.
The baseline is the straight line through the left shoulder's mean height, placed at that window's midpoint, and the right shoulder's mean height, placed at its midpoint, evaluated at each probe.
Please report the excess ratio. -1.4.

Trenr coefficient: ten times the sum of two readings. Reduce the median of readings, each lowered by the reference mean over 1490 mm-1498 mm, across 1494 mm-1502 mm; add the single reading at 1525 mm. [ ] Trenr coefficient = 33.7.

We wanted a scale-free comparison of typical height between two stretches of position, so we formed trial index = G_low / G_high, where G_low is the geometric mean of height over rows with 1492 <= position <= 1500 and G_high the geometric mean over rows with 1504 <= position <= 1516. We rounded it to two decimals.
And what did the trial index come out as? 1.01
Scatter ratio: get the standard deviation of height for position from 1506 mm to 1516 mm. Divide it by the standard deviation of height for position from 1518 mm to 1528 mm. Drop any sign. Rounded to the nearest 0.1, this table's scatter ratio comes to 0.7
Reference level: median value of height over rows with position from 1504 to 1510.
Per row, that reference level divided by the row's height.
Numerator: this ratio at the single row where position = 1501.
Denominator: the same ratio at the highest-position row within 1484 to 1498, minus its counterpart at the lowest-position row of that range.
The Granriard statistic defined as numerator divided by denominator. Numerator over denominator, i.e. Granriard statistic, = -13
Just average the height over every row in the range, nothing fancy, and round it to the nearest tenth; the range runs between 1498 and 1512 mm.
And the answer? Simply 3.8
